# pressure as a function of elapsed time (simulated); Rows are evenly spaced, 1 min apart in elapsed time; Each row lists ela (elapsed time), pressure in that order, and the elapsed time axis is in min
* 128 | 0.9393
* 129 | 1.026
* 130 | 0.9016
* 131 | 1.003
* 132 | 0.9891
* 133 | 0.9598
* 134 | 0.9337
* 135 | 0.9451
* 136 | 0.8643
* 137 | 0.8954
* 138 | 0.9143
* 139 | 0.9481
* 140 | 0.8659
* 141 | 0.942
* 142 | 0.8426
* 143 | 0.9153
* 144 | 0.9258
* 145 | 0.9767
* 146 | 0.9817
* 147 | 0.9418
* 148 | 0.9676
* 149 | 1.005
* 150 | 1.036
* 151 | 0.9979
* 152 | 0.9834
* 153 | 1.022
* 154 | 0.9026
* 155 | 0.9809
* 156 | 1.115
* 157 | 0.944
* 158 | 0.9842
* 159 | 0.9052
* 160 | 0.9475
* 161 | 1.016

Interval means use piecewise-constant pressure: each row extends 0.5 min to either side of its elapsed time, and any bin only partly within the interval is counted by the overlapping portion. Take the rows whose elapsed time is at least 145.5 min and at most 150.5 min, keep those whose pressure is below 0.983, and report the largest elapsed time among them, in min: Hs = 148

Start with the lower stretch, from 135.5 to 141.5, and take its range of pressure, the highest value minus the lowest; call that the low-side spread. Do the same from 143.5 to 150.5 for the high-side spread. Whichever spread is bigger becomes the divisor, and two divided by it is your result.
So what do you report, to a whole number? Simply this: 18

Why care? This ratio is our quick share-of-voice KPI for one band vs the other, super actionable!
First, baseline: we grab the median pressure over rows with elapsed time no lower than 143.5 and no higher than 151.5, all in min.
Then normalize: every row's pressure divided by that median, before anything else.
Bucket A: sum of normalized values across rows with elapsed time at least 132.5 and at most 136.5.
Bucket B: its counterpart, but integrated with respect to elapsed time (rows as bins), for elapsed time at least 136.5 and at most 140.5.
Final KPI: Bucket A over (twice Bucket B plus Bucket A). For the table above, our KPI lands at 0.338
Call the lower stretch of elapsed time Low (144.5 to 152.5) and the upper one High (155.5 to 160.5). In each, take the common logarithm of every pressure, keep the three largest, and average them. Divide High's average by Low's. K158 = 1.0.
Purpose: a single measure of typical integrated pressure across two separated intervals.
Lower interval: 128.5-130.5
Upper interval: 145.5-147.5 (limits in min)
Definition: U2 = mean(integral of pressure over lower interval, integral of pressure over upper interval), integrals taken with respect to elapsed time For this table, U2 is 1.926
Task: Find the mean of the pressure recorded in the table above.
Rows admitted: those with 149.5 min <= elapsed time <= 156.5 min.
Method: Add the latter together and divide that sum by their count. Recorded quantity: 1.01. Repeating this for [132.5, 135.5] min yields 0.95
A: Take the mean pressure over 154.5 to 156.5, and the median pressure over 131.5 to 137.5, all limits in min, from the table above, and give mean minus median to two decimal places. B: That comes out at 0.11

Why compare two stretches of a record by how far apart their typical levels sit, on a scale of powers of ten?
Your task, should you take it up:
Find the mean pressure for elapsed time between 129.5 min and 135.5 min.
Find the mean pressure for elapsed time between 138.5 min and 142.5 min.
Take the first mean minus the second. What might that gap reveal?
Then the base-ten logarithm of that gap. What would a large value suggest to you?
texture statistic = -1.25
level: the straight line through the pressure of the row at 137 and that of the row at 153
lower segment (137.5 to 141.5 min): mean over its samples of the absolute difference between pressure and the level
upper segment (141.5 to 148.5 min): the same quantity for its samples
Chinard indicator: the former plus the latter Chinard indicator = 0.061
